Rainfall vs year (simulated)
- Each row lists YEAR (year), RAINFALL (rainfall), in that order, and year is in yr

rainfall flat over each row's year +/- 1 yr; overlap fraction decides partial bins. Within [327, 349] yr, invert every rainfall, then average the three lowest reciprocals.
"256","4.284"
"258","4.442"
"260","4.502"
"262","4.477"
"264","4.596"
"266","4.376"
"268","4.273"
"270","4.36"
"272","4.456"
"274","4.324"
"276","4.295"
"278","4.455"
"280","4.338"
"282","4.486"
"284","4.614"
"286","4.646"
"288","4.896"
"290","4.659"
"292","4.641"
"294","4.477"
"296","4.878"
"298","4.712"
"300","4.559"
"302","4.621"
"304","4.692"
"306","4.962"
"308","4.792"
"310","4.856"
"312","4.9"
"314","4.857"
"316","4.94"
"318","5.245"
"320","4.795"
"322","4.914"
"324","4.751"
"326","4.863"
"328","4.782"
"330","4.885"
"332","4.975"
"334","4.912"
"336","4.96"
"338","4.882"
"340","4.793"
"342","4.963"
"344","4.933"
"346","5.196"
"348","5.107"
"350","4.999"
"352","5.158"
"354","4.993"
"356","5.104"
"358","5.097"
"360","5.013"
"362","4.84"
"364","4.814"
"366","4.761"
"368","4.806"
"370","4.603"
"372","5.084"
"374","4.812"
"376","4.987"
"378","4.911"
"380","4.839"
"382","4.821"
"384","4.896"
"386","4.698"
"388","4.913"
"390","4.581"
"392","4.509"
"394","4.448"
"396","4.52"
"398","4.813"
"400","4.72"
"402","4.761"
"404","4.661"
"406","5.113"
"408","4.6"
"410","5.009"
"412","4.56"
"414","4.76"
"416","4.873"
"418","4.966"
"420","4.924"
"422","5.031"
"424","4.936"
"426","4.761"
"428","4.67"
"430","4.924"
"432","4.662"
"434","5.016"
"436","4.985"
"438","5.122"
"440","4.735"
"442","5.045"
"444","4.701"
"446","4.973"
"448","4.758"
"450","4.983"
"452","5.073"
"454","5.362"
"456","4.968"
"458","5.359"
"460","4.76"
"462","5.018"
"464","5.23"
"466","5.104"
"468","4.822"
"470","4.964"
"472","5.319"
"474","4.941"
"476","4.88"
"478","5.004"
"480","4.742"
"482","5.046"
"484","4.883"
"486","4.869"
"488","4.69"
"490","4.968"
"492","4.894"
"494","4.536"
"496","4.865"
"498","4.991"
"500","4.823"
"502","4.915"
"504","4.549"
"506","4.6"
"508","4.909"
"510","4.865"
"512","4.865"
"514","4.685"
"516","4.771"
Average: 0.196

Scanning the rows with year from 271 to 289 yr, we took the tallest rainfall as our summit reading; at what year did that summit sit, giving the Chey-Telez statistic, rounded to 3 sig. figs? 288 yr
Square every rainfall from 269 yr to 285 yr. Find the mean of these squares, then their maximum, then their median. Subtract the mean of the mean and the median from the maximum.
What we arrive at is 1.8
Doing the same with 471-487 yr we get 3.9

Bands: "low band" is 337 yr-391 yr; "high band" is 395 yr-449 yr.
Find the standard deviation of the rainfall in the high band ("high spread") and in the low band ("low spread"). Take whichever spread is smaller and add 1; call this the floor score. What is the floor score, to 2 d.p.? 1.16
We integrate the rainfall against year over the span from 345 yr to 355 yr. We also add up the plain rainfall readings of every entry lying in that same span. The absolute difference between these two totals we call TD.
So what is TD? 25.5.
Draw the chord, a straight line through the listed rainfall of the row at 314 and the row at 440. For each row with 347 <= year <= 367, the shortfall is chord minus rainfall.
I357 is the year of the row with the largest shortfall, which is 366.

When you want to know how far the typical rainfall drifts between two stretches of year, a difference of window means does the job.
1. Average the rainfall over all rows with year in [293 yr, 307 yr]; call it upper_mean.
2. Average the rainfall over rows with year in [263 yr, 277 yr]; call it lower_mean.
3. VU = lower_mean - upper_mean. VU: -0.32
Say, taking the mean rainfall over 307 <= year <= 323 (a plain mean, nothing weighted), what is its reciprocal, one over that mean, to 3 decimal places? 0.204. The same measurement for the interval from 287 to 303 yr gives 0.214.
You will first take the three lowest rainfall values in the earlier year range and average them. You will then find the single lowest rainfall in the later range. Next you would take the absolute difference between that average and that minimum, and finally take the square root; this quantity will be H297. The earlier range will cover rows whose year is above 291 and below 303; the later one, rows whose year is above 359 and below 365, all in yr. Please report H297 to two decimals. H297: 0.51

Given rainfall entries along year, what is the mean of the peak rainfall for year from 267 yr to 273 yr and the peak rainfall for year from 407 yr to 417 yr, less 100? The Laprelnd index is -95.3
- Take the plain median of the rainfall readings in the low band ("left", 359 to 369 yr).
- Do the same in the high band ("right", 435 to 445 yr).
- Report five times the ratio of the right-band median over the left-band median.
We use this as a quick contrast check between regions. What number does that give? 5.18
